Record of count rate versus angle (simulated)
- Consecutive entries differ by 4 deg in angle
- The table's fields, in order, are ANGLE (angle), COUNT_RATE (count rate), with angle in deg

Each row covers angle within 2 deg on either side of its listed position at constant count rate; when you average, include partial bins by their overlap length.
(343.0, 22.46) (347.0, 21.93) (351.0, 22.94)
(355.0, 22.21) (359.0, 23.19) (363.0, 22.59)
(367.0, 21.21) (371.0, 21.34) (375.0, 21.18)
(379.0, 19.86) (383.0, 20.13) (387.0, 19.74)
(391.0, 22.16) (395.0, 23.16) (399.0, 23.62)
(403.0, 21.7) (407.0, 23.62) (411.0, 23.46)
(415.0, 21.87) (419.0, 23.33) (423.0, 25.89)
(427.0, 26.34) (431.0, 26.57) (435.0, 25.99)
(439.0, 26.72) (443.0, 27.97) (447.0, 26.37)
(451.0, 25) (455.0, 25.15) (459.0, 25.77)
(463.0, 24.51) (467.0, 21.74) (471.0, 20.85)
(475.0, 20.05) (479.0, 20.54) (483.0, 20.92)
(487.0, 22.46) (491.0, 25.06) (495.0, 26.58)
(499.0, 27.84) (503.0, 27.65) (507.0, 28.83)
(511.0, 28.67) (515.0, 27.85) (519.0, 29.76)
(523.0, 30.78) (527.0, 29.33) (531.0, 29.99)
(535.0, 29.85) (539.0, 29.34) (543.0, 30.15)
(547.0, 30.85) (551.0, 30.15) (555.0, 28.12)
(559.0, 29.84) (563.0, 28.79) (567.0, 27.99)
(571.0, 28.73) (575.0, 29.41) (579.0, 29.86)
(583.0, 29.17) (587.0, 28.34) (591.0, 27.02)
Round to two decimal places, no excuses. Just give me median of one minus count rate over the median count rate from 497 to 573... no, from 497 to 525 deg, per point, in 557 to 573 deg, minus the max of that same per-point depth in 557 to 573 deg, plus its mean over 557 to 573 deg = -0.03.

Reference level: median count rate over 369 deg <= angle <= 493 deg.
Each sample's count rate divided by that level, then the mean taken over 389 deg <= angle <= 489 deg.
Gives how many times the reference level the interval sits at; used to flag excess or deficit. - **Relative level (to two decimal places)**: 1.02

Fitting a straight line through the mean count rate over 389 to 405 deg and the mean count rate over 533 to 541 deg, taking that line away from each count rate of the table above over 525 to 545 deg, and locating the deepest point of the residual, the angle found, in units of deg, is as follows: 539.0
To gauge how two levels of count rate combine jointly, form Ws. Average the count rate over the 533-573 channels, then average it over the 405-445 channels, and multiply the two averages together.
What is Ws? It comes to 740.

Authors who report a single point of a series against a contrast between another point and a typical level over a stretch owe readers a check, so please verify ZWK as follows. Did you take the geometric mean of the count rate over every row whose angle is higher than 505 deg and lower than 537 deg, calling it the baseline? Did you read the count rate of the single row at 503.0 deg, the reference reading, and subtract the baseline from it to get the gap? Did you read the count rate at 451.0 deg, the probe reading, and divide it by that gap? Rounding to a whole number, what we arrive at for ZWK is -15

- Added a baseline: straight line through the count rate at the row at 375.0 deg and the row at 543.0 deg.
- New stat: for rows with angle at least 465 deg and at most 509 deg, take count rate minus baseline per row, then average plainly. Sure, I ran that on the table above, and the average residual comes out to -3.3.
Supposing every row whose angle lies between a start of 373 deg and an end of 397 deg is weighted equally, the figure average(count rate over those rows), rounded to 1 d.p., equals 21.0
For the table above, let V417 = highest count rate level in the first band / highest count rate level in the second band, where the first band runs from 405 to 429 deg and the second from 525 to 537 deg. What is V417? 0.88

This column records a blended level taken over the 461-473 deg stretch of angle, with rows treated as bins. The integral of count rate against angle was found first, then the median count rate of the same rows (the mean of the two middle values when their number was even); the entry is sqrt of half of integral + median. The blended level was 12.0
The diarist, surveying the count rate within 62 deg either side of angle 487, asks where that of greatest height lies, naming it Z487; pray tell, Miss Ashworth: 547.0 deg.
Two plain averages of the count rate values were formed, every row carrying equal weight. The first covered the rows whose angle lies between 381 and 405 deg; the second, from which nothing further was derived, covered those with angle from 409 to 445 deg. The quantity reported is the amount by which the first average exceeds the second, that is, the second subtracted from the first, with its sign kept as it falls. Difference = -3.6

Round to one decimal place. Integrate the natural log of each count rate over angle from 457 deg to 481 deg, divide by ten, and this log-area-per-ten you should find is 7.4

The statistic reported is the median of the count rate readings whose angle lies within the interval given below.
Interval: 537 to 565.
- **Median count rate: 29.8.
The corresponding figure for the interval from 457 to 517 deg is 25.1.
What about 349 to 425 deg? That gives 22.2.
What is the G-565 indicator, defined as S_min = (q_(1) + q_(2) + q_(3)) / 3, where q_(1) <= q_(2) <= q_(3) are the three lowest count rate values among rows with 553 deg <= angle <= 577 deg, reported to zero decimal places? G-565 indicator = 28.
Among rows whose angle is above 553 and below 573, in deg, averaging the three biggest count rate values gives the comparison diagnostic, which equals 29.1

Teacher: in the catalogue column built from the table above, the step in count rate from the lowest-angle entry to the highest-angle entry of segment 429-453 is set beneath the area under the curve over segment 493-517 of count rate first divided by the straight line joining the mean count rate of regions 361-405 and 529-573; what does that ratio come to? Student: -16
